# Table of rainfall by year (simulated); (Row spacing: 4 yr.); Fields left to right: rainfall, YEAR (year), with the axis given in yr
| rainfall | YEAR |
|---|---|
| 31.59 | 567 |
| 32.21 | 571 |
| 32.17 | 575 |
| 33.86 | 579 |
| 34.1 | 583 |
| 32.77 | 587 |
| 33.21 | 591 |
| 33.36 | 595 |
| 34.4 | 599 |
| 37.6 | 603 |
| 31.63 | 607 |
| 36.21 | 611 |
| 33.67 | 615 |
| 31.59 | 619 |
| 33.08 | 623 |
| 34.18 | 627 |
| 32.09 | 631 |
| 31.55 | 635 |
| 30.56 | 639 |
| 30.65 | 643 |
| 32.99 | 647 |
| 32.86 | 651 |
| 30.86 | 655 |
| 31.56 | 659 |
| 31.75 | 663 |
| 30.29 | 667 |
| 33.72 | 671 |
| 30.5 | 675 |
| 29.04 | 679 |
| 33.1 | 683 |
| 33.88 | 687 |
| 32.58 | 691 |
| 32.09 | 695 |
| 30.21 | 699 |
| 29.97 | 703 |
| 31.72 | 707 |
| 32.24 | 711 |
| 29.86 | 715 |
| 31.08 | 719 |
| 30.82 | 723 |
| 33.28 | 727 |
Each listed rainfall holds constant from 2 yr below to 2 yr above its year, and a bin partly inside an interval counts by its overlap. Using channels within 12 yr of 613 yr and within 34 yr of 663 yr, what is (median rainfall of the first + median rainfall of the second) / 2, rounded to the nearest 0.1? 32.6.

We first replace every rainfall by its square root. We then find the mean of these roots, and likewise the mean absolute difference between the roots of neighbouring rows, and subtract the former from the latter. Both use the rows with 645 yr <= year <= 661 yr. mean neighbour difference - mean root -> -5.58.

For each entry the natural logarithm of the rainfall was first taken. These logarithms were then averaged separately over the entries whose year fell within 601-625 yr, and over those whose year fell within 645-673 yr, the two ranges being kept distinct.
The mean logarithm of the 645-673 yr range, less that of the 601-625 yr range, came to -0.058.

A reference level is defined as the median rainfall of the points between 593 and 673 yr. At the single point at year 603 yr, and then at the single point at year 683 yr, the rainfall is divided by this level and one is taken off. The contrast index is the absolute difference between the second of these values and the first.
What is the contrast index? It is 0.14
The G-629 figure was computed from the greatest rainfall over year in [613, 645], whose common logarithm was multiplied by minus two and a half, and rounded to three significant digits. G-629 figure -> -3.83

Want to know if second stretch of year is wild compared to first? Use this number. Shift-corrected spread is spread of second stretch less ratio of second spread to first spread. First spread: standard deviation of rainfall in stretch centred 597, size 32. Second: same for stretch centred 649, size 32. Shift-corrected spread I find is 0.4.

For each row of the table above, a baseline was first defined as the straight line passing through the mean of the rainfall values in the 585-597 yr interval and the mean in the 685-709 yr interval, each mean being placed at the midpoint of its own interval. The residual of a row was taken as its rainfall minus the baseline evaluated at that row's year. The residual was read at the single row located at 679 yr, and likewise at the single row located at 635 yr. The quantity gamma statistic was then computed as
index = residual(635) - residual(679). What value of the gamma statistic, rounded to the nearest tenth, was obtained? 1.9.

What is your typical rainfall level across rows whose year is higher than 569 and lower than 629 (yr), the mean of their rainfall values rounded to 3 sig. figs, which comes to 33.6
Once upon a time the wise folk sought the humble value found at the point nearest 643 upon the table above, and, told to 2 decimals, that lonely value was 30.65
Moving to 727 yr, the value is 33.28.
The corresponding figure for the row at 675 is 30.50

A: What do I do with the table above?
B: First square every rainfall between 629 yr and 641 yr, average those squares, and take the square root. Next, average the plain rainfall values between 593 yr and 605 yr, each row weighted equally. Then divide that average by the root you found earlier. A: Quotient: 1.12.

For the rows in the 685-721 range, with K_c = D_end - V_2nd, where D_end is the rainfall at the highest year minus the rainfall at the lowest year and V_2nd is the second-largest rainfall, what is -35.4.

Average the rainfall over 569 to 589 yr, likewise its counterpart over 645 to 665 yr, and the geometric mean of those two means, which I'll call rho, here 32.5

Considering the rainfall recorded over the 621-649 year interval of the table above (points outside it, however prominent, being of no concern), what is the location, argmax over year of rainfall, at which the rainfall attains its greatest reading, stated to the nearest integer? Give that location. 627 yr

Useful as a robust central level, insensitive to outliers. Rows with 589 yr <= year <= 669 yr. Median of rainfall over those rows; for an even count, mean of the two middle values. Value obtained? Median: 32.5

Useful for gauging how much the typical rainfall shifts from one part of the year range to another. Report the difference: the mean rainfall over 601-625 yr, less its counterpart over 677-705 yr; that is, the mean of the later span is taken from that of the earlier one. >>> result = 2.4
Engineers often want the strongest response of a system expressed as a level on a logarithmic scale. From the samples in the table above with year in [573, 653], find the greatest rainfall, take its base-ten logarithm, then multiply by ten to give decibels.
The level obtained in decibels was 15.8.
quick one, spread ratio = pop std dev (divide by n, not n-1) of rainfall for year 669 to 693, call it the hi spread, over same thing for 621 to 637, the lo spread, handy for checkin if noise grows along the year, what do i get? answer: 1.77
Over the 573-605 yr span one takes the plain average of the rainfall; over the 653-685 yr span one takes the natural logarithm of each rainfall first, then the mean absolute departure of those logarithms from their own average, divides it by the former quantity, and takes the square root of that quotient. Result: 0.0333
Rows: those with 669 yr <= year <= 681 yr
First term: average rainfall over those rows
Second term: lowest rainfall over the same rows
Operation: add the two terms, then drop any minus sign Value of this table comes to 60.1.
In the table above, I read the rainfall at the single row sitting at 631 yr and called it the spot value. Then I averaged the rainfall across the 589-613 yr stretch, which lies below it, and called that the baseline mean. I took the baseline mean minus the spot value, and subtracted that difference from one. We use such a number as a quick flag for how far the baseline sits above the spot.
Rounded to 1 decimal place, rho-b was -1.3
